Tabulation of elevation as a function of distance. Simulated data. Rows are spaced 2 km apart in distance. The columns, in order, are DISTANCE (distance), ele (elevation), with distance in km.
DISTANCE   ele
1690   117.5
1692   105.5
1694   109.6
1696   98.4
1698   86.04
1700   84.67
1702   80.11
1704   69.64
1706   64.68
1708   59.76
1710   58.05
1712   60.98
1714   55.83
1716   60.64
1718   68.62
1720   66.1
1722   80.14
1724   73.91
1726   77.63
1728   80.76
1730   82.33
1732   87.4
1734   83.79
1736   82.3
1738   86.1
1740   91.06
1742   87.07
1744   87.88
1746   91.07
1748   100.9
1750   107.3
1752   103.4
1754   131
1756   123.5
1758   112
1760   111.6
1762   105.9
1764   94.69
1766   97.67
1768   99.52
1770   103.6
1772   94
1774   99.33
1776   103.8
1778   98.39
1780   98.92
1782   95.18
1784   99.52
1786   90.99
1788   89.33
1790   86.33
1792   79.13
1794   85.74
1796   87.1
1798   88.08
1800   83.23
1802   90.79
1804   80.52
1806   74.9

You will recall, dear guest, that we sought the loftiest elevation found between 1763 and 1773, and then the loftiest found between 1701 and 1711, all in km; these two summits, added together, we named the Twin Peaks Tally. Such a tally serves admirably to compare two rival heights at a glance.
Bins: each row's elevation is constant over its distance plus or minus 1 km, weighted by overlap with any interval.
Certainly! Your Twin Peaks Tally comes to 184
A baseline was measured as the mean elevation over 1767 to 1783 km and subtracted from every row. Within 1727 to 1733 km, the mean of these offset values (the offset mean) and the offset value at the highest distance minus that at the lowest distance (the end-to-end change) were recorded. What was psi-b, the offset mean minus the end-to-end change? -22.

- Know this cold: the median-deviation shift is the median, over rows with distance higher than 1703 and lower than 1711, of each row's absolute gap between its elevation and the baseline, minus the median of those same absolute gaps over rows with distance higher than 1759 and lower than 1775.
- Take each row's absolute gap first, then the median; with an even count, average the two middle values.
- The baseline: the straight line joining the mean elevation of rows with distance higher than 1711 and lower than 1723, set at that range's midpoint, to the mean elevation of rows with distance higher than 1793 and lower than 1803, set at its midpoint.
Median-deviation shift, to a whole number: -16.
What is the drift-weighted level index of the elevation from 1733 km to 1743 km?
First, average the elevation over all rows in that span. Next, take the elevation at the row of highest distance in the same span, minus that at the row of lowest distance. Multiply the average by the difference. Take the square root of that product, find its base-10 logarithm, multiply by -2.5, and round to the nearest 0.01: -3.06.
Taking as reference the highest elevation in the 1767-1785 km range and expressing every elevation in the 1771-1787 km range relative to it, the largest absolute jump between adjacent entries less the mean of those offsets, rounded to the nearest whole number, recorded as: 15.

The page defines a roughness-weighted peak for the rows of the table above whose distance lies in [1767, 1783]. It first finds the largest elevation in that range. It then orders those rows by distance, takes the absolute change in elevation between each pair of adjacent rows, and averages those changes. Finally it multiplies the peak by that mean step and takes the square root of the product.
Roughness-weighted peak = 22.2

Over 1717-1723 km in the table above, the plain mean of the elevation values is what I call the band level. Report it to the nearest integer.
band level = 72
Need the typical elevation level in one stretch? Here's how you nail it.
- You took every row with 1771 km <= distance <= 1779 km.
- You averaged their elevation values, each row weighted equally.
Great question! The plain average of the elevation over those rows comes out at 99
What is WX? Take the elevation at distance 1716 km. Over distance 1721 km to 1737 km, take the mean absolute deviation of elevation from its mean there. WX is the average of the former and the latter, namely 32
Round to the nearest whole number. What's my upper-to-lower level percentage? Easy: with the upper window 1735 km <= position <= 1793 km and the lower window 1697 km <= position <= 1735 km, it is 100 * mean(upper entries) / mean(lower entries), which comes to 135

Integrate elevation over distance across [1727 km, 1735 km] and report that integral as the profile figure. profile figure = 669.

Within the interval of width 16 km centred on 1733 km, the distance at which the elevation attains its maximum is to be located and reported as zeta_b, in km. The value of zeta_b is 1740 km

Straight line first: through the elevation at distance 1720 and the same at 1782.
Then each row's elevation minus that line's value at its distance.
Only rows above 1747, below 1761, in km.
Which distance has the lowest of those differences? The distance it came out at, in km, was 1748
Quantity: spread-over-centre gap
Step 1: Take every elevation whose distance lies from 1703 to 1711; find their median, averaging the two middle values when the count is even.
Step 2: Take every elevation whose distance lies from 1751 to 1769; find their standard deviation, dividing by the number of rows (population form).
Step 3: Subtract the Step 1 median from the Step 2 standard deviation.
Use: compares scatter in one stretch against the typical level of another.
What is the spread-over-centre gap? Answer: -51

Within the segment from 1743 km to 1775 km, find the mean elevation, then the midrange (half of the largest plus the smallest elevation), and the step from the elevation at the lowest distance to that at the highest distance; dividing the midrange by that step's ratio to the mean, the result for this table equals 994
